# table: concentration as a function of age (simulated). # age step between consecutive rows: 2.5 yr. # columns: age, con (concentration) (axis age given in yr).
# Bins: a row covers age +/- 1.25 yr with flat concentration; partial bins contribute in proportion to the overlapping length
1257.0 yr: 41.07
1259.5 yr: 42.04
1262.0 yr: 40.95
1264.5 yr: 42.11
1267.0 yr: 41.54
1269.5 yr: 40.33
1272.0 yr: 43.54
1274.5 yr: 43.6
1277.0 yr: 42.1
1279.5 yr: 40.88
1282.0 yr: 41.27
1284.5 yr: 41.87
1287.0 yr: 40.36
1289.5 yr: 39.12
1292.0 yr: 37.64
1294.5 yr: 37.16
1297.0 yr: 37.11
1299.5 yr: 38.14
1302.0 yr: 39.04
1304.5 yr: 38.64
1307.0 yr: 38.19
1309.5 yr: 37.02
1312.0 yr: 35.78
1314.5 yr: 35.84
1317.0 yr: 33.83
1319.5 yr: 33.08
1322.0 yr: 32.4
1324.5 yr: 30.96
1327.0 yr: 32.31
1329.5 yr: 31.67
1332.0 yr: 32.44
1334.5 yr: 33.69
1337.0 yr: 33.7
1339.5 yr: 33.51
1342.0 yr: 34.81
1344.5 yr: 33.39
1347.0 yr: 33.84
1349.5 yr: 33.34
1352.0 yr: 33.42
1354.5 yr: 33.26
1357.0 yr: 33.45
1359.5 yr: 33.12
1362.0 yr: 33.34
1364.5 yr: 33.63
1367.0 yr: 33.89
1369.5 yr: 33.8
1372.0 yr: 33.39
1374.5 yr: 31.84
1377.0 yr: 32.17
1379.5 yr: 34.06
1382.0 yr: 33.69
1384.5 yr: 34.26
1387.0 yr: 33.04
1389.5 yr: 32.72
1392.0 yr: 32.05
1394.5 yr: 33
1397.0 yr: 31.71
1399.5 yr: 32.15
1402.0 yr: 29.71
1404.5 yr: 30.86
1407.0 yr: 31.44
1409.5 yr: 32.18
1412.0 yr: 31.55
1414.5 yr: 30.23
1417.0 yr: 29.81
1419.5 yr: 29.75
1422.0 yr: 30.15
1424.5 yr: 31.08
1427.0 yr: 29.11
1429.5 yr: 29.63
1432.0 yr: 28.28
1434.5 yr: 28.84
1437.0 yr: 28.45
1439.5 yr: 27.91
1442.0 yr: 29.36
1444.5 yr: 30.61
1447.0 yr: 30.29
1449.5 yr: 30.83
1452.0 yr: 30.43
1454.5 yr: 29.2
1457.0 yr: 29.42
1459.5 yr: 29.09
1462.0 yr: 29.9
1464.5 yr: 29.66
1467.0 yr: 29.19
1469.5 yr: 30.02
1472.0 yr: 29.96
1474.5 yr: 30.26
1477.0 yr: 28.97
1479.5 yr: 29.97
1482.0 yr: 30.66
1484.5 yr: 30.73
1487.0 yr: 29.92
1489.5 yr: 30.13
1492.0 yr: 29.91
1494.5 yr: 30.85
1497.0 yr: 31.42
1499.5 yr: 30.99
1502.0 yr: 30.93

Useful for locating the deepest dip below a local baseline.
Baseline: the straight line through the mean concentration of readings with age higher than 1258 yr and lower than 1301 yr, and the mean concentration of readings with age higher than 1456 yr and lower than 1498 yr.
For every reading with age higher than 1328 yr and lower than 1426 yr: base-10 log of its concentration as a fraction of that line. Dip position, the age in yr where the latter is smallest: 1329.5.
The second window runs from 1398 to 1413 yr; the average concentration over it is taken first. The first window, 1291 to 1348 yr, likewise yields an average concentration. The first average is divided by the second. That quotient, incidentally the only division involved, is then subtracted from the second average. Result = 30.2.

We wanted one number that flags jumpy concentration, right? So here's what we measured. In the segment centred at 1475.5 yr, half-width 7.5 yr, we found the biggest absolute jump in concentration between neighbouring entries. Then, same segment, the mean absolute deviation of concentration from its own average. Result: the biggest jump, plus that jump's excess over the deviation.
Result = 2.2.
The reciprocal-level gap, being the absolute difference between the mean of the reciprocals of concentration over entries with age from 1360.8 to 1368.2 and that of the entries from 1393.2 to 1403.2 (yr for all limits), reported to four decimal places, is 0.0019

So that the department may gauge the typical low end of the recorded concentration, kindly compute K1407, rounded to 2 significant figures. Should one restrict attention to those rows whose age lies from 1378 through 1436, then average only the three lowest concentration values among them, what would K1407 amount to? 29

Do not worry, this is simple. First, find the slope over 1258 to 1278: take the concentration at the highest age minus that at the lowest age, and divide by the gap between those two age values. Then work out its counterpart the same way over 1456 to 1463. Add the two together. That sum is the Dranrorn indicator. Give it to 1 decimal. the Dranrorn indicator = 0.1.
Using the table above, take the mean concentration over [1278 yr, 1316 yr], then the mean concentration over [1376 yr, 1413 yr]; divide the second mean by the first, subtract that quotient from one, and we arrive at 0.16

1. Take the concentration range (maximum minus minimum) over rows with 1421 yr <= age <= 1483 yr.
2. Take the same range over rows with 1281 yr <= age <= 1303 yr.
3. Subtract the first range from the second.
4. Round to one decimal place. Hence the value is 1.6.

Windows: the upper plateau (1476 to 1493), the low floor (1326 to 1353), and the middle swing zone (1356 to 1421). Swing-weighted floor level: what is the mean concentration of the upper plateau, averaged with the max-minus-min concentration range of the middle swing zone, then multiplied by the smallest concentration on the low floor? 548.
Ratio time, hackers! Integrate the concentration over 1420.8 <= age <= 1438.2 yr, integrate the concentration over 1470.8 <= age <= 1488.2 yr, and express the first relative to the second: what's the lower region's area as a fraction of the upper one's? 0.98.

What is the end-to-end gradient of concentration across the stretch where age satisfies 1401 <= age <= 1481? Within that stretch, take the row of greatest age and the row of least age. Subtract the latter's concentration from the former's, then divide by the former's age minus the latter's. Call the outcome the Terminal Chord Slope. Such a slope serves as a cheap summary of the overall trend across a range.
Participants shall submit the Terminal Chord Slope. 0.00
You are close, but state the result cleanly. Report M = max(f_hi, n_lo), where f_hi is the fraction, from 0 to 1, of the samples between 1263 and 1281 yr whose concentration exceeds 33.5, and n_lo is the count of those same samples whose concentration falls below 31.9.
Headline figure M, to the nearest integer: 1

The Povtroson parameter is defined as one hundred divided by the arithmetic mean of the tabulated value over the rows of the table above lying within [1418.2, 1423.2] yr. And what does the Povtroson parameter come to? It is 3.3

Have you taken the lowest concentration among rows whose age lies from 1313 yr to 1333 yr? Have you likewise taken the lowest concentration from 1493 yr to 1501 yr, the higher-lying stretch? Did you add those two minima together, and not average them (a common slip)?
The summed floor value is 61.8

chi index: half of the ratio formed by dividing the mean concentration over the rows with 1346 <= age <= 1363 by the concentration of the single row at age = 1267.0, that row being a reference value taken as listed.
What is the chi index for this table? 0.402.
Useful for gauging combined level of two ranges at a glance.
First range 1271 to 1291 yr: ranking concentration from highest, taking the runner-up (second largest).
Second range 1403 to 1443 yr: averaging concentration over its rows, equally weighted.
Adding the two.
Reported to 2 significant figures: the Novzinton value 73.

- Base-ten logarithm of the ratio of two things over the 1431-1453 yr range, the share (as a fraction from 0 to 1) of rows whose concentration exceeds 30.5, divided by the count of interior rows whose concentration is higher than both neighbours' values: -1.1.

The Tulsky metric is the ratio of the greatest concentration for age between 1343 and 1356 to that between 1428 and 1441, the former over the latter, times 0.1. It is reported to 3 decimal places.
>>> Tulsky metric 0.114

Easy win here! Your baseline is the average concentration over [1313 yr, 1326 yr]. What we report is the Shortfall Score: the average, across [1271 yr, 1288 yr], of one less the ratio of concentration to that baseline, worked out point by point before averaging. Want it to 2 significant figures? -0.26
